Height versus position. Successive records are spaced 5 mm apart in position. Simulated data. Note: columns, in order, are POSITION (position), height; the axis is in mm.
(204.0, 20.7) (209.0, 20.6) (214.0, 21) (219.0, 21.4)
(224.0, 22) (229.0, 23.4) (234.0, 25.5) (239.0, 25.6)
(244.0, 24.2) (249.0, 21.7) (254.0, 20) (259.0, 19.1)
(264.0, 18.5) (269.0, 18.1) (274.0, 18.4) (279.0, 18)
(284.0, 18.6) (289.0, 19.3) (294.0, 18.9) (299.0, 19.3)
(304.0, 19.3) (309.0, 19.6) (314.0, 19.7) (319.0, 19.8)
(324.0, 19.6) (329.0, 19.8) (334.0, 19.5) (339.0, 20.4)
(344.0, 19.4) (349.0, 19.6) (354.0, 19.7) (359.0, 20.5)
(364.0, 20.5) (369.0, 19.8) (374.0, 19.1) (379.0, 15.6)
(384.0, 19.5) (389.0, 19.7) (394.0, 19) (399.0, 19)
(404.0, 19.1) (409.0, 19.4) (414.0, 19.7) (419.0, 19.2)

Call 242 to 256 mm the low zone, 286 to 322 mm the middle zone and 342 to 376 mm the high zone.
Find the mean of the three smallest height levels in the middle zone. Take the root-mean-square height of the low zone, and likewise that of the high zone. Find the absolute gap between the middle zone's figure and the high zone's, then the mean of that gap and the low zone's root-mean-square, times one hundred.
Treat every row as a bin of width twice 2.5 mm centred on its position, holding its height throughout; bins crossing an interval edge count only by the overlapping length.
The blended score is 1134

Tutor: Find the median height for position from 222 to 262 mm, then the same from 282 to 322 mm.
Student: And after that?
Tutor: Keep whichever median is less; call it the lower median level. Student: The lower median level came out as 19.3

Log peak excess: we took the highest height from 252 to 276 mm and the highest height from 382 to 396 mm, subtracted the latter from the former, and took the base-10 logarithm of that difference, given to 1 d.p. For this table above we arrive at -0.5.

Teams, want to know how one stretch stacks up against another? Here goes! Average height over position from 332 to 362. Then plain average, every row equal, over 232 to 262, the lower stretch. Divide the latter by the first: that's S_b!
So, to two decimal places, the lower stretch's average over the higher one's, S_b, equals 1.14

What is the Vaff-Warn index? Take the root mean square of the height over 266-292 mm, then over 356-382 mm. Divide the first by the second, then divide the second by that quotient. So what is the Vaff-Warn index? 19.9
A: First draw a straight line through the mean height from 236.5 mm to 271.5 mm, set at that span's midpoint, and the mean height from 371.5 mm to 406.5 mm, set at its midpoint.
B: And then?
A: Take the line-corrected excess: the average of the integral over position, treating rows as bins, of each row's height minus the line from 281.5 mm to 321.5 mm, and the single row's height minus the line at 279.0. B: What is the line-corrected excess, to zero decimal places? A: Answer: -19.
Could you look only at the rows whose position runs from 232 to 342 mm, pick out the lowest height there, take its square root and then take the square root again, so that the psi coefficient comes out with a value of 2.06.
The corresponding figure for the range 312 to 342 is 2.10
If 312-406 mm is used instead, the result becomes 1.99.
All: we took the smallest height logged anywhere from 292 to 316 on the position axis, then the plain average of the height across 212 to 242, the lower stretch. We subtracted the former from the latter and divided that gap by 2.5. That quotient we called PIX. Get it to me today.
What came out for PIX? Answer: 1.7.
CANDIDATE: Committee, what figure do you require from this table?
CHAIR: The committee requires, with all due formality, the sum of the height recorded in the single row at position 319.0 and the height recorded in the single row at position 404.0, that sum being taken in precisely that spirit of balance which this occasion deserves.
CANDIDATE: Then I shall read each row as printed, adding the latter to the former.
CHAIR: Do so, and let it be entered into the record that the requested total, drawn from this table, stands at 38.9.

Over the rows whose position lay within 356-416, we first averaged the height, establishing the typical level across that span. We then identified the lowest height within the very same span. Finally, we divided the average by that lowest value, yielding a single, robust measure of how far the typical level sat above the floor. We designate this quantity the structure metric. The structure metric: 1.23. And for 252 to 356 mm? 1.07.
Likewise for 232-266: 1.19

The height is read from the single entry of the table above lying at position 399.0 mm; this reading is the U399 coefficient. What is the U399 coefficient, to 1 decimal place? 19.0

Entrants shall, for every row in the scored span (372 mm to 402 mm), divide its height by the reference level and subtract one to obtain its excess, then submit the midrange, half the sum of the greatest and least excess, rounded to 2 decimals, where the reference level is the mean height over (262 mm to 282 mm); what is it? -0.03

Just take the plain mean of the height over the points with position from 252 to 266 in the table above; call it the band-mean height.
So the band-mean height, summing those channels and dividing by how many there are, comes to 19.2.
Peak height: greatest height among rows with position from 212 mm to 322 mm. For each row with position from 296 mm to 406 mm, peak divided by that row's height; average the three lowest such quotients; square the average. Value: 1.56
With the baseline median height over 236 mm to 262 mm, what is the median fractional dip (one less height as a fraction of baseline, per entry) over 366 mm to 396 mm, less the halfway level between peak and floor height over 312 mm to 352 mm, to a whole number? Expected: -20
